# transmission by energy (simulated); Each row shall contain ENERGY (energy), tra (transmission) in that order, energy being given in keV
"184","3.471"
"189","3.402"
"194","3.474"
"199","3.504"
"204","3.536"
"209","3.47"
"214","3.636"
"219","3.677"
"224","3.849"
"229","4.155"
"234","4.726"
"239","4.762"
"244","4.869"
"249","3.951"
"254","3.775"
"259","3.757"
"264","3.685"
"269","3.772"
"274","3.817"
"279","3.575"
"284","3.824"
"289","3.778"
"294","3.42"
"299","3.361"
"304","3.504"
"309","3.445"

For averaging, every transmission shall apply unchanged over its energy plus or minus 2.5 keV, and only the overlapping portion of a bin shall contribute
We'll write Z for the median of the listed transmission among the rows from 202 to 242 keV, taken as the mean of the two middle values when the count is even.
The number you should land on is 3.76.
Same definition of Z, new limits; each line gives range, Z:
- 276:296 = 3.68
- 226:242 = 4.73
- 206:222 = 3.64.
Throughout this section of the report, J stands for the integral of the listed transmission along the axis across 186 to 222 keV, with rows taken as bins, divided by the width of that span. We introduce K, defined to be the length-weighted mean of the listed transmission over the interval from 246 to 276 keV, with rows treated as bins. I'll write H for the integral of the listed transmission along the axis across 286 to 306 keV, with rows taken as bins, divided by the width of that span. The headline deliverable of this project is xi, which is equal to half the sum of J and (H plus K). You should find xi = 5.43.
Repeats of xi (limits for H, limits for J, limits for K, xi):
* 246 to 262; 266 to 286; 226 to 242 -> 6.07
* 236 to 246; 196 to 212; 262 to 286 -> 6.02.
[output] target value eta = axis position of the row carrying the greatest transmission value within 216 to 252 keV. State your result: 244 keV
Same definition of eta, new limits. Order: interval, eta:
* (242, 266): 244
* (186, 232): 229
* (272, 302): 284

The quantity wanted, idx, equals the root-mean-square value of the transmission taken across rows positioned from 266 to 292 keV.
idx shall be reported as 3.75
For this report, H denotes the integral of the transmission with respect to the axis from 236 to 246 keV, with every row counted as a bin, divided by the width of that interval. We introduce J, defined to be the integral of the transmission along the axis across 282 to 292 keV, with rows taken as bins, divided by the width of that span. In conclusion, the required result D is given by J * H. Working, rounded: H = 4.81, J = 3.78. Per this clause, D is 18.2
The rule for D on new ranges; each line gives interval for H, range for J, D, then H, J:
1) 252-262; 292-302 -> 12.8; 3.76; 3.39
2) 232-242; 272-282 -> 17.6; 4.75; 3.70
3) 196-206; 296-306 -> 12.1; 3.52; 3.43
